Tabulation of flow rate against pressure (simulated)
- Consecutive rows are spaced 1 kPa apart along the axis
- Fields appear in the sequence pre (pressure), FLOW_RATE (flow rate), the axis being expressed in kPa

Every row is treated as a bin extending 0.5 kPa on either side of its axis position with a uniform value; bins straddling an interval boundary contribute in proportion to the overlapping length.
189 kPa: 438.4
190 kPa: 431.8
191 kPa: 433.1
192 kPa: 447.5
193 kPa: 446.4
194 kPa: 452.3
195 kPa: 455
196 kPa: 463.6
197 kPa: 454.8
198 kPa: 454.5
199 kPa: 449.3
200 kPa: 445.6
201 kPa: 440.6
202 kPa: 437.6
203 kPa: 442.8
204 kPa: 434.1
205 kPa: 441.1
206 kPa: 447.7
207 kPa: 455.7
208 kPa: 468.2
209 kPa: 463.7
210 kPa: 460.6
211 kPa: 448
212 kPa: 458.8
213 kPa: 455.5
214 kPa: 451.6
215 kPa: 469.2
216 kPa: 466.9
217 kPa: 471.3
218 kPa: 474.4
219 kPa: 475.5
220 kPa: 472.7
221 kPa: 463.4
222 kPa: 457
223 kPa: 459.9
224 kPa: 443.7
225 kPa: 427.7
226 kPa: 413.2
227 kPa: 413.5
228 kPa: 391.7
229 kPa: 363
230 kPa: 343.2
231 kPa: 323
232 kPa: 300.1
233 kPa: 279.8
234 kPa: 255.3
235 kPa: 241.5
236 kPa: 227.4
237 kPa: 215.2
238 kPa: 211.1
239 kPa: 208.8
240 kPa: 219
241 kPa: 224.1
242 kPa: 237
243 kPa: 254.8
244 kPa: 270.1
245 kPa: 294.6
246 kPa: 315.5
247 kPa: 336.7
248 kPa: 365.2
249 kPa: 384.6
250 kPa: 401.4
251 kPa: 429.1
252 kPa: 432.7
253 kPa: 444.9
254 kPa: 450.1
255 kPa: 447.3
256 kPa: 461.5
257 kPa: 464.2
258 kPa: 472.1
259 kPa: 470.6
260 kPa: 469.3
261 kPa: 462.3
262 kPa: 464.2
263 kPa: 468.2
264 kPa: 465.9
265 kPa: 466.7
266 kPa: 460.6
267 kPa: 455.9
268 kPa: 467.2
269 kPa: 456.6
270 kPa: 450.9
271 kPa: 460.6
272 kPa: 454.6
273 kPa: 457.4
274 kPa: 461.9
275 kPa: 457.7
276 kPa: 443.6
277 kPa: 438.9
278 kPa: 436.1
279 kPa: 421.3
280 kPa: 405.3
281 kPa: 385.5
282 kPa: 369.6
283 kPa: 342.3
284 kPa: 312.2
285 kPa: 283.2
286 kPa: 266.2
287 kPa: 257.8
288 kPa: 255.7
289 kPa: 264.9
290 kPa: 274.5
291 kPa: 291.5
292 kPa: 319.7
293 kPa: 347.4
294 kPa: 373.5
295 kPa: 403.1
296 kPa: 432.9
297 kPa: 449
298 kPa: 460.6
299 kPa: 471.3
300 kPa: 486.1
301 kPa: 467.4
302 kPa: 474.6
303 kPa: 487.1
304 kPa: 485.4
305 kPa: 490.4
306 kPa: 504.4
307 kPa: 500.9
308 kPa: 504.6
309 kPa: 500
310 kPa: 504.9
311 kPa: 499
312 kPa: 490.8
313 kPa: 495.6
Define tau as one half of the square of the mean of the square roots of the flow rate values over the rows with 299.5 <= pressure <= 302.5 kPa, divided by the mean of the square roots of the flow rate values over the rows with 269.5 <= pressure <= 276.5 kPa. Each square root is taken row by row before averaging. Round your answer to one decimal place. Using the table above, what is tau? 11.2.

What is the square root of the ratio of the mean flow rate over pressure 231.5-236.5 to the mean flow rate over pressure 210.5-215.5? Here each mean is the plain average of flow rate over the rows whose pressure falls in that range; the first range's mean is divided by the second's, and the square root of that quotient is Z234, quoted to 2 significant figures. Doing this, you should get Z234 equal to 0.76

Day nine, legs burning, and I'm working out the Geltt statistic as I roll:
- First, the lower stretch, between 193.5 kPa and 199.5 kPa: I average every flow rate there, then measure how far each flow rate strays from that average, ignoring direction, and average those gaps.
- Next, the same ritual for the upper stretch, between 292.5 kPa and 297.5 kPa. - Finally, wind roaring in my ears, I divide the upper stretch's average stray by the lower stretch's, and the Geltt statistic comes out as 11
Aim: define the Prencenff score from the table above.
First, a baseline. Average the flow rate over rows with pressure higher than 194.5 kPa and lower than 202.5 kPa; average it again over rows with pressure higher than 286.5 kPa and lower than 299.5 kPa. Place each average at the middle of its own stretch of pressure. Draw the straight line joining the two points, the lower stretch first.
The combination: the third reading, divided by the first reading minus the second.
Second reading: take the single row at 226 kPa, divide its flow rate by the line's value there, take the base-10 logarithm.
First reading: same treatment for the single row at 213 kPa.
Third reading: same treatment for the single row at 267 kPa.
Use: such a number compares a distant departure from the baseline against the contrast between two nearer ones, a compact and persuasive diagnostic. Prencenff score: 2.7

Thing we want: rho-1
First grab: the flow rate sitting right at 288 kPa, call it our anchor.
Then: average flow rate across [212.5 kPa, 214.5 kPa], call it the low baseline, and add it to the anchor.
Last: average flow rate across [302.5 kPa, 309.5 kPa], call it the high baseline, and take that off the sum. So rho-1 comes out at 213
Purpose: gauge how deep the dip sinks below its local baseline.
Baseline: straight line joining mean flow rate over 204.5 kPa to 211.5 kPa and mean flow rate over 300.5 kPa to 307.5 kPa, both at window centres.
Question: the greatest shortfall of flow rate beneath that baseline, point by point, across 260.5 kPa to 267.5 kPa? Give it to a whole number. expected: 19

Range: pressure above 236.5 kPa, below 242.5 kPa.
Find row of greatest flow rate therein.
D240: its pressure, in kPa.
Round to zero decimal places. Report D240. 242 kPa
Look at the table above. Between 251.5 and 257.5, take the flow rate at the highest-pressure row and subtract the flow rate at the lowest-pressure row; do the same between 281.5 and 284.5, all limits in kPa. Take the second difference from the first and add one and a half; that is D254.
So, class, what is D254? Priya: 90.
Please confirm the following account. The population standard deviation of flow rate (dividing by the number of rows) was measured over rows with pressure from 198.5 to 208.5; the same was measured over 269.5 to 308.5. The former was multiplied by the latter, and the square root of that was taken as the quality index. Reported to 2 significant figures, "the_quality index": 27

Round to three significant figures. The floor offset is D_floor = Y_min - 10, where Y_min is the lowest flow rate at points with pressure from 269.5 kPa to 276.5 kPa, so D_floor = 434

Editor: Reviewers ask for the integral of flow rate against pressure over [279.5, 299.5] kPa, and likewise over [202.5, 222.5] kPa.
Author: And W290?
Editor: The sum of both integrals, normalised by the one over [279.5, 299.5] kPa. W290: 2.32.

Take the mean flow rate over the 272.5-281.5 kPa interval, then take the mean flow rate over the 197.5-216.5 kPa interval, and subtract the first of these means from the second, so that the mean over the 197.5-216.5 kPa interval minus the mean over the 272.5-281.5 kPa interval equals 18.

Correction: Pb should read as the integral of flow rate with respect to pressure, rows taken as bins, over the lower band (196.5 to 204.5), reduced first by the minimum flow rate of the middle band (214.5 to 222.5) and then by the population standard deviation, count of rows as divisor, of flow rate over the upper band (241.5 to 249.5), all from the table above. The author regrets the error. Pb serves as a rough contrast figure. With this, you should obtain 3053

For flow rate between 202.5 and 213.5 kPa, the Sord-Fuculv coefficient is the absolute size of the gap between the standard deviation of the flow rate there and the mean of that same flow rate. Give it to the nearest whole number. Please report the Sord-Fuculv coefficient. 442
